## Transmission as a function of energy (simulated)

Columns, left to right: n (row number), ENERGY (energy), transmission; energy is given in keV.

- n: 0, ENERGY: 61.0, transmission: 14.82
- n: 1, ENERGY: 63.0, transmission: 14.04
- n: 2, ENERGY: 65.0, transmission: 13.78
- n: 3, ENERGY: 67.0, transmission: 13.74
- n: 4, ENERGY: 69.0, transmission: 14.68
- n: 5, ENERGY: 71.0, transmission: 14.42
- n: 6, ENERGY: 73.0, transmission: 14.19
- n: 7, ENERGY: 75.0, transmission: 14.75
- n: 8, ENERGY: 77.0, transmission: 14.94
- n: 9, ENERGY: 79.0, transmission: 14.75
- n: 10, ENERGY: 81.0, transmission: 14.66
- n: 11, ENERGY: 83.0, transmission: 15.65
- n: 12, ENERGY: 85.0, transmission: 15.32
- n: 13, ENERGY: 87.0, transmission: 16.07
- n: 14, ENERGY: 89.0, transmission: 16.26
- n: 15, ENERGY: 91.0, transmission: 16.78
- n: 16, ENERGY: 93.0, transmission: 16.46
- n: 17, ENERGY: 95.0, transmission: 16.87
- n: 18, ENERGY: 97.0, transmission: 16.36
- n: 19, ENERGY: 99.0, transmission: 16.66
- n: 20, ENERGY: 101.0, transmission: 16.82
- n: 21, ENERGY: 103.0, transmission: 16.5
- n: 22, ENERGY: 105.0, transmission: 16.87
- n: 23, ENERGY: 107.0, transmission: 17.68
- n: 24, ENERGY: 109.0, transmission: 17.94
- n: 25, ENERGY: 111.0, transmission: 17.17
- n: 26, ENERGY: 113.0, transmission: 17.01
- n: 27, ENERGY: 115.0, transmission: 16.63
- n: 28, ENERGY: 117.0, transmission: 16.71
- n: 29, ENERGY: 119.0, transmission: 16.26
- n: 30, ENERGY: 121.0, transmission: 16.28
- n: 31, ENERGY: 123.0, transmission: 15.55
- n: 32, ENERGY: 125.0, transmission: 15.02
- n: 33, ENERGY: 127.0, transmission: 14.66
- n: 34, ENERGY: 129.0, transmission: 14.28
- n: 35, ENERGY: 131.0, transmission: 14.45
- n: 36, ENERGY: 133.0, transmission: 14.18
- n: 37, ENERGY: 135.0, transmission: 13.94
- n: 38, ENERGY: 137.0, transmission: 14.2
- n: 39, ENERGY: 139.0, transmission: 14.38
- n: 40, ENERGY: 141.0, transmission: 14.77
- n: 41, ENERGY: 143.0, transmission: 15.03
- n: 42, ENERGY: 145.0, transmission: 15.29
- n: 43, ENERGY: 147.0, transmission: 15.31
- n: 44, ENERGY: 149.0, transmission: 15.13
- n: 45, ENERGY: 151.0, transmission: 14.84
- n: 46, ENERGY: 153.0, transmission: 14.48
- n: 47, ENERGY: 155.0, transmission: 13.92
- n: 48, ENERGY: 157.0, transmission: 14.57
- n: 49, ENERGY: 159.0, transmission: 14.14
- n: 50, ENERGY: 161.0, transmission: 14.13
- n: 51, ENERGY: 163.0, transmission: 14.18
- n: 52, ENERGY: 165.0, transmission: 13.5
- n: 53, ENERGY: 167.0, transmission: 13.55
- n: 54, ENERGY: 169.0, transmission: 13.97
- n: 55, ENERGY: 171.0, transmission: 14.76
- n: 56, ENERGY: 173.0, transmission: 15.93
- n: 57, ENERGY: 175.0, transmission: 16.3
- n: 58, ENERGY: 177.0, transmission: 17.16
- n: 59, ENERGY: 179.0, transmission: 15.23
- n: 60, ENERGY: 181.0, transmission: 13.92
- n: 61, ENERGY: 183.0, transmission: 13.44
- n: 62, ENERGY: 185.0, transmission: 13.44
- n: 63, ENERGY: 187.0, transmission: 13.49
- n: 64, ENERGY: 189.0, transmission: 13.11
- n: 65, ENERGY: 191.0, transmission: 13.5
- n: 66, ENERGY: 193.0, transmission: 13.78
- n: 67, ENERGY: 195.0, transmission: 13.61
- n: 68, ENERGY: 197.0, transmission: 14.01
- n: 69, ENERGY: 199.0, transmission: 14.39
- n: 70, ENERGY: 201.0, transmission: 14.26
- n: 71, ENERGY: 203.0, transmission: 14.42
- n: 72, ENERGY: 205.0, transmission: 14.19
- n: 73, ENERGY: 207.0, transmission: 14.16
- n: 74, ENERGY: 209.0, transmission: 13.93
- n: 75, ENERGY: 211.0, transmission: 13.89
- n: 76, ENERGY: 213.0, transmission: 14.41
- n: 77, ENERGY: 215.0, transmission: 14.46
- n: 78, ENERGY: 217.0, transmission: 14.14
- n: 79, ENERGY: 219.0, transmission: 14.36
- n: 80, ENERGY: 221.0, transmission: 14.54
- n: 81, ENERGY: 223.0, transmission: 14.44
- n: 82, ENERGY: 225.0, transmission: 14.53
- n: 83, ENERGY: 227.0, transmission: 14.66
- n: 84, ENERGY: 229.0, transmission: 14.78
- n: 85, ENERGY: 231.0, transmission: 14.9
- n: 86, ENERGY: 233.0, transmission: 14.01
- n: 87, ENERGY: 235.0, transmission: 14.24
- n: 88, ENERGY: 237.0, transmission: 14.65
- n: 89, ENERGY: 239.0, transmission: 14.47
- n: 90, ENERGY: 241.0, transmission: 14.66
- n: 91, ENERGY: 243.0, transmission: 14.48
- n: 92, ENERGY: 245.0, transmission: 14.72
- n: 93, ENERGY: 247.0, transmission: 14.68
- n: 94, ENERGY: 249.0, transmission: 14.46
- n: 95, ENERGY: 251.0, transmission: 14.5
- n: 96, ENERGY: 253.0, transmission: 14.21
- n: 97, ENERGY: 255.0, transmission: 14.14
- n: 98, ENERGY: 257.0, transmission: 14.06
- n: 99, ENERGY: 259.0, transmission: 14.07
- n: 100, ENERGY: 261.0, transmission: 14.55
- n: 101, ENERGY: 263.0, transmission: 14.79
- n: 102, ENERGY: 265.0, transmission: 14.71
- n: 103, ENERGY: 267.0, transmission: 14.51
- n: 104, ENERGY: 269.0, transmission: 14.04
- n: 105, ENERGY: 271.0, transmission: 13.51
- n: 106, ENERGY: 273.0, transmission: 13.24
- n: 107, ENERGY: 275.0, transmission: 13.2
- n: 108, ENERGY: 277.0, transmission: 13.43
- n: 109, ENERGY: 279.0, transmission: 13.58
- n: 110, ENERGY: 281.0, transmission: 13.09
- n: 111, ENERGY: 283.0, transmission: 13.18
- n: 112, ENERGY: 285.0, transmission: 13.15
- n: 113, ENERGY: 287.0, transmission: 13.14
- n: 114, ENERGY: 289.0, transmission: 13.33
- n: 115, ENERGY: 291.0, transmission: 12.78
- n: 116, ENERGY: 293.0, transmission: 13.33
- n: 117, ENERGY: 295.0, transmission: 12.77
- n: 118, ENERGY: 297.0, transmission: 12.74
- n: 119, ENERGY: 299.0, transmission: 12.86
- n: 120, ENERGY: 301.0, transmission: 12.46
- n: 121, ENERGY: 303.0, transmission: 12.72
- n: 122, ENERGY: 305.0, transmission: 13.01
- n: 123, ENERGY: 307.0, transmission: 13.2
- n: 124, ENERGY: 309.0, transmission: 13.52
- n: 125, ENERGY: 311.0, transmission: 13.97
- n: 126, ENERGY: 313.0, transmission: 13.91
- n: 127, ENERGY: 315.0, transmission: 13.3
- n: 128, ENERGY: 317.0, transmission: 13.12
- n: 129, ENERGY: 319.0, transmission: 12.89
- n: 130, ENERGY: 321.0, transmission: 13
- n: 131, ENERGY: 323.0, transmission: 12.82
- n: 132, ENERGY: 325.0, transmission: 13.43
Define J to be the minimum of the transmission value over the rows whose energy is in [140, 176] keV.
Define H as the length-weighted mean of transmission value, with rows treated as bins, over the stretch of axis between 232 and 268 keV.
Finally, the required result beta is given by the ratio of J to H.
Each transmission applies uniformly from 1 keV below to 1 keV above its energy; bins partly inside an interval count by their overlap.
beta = 0.93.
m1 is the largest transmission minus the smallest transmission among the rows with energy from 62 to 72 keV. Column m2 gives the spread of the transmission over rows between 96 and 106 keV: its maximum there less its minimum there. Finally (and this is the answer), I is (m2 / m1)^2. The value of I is 0.3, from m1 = 0.9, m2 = 0.5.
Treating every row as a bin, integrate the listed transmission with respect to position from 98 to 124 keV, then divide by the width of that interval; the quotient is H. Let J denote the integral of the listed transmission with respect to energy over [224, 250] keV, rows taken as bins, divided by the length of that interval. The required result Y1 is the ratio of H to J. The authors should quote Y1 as 1.15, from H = 16.8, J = 14.6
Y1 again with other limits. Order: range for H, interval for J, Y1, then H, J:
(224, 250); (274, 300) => 1.11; 14.6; 13.1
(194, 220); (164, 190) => 0.98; 14.2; 14.4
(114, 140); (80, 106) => 0.93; 15.1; 16.3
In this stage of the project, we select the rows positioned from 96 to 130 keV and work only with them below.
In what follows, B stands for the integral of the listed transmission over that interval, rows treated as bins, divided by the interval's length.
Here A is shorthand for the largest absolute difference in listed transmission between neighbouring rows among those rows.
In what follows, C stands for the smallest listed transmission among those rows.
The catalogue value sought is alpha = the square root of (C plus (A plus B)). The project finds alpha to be 5.61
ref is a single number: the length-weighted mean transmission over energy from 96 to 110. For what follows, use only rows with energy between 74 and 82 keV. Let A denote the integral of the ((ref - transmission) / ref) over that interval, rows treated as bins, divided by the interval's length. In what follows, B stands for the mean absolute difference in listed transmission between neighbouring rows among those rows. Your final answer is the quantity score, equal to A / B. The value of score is 0.83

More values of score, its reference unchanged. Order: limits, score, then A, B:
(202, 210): 1.01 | 0.16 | 0.16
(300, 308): 0.99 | 0.24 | 0.25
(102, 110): -0.03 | -0.02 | 0.48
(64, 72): 0.40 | 0.17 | 0.41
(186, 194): 0.59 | 0.21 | 0.35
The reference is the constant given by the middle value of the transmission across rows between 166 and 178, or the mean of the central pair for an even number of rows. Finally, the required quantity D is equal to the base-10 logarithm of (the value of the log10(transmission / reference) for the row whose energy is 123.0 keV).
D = -2.24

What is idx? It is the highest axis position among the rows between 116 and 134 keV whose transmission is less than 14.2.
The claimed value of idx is 133.0 keV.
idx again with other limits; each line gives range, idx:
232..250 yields 233.0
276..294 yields 293.0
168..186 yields 185.0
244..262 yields 259.0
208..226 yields 217.0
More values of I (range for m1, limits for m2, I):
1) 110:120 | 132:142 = 0.8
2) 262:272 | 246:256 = 0.2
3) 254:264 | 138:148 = 1.6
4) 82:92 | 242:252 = 0.0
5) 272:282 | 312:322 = 4.3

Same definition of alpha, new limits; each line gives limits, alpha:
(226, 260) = 5.42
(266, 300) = 5.16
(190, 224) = 5.31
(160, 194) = 5.42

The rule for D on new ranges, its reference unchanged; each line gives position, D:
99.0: -1.45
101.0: -1.40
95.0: -1.39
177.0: -1.31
